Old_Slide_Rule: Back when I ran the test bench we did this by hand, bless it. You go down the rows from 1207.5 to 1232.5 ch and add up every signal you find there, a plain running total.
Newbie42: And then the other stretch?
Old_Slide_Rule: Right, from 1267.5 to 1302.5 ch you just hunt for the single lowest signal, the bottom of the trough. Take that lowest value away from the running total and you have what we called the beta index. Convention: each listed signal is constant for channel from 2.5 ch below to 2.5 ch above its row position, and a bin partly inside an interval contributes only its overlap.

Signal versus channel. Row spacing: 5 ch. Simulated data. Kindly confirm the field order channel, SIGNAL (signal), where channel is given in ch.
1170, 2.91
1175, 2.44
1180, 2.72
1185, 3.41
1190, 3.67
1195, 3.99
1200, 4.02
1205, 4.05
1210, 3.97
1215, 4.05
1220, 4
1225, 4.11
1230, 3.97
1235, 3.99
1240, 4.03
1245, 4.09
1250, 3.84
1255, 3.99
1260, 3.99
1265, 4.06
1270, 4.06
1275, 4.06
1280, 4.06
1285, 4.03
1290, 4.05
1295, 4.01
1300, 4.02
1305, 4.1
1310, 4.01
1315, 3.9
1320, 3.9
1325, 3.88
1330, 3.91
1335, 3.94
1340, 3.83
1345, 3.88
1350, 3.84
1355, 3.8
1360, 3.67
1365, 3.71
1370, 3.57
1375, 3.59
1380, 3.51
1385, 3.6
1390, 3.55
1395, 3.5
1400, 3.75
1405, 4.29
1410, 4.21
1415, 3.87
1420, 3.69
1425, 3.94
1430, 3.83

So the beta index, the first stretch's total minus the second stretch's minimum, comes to 16.1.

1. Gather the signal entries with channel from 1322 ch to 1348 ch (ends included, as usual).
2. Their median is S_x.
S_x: 3.88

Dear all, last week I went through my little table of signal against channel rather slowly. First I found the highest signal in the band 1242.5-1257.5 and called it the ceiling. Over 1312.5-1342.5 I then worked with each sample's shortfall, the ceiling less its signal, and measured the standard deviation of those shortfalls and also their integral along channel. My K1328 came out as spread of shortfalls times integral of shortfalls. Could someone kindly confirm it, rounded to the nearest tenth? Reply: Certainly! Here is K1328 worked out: 0.2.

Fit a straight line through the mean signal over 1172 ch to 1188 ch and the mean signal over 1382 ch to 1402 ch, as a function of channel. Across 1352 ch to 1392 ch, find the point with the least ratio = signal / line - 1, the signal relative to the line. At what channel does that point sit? 1380 ch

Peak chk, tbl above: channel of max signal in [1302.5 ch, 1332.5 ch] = 1305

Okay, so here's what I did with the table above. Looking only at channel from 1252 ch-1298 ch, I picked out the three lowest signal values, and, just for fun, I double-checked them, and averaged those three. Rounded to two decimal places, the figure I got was 4.00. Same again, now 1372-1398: 3.52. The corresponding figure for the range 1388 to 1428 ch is 3.58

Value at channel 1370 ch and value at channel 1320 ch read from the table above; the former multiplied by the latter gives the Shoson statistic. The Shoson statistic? 13.9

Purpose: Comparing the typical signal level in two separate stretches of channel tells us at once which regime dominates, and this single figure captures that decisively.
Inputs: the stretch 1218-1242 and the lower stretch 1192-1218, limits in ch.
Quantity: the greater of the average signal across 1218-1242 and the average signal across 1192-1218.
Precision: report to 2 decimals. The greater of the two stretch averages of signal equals 4.02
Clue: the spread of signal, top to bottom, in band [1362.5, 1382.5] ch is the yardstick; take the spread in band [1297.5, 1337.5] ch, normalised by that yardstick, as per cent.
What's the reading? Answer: 110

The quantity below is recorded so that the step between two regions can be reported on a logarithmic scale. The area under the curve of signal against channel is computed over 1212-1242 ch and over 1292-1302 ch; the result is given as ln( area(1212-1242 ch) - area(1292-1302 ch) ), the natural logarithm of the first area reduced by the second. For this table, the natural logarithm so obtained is 4.39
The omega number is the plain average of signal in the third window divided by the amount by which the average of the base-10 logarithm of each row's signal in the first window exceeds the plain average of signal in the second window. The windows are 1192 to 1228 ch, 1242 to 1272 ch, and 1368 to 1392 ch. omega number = -1.05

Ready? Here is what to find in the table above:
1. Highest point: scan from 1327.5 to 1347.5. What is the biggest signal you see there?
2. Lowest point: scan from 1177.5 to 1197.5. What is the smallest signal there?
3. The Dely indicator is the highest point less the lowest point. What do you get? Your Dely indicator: 1.2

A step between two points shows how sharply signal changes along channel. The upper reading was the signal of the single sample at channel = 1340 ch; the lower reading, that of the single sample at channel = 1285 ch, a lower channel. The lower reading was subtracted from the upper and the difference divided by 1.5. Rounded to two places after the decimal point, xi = -0.13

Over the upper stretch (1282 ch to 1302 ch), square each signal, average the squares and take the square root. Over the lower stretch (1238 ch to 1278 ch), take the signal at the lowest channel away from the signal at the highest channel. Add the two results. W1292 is 4.06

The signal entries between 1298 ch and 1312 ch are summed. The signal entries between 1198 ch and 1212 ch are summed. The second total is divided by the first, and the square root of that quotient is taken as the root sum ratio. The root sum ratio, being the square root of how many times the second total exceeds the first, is 1.00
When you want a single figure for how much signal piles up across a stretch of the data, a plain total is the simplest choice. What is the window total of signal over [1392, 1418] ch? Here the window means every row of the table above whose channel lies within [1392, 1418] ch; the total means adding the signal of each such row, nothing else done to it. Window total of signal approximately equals 20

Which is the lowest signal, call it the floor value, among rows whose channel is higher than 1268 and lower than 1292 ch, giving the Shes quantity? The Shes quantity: 4.03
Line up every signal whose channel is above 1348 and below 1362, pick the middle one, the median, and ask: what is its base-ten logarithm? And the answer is 0.580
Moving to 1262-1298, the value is 0.609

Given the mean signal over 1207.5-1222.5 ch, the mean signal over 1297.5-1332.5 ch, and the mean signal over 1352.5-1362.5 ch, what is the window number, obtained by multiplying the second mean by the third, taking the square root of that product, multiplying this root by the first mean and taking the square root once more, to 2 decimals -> 3.93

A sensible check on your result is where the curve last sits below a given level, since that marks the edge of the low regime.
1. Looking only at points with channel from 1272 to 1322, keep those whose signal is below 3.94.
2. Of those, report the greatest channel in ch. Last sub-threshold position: 1320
